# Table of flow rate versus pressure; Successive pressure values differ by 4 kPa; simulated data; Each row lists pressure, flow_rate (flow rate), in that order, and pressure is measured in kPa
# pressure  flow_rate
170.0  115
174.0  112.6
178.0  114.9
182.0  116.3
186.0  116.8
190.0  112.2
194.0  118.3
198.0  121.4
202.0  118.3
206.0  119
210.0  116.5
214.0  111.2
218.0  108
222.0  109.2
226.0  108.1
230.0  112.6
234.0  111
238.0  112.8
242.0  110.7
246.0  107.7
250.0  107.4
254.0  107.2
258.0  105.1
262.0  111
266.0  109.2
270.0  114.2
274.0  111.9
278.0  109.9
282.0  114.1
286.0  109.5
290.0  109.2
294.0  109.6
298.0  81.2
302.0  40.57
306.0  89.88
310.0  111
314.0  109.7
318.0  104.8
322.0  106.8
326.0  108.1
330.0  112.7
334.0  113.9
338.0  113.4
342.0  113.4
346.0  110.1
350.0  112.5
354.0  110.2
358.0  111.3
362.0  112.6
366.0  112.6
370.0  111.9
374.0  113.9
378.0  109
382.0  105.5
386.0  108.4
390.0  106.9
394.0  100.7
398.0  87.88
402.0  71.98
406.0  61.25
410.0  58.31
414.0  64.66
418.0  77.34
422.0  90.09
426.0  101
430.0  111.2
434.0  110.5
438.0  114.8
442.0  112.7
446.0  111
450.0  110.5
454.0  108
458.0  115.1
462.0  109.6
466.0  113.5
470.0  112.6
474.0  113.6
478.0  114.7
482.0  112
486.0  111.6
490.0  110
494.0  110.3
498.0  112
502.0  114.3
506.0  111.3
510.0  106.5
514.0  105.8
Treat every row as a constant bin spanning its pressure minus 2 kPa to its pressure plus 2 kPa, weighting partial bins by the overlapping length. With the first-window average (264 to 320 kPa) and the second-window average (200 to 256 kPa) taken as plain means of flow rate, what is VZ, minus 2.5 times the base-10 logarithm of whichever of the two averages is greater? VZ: -5.12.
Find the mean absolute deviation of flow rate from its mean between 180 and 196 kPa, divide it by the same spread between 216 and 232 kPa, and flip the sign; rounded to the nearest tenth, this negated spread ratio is -1.2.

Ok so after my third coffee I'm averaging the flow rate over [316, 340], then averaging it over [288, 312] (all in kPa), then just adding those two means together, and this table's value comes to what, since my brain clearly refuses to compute 200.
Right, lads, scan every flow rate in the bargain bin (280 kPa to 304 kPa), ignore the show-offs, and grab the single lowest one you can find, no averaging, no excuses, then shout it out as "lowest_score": 40.57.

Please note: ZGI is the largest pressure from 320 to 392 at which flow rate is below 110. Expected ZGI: 390.0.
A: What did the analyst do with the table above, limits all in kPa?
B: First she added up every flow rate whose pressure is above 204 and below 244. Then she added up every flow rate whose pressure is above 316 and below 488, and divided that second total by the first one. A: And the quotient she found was 4.0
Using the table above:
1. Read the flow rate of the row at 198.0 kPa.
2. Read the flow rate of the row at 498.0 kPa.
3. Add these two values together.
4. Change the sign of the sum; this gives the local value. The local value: -233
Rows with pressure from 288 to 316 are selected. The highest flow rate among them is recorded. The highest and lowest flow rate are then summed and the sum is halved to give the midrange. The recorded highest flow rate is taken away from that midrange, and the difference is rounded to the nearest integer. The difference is -35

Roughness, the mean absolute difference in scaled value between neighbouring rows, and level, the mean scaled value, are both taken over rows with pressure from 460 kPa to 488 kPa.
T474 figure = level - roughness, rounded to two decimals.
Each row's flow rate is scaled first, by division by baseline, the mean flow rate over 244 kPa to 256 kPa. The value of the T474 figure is 1.03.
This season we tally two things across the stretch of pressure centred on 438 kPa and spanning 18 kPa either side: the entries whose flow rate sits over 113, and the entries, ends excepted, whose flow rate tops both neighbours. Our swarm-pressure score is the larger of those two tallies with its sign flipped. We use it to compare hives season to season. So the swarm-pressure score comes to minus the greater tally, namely -2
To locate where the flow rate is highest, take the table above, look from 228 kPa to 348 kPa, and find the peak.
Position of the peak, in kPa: 270.0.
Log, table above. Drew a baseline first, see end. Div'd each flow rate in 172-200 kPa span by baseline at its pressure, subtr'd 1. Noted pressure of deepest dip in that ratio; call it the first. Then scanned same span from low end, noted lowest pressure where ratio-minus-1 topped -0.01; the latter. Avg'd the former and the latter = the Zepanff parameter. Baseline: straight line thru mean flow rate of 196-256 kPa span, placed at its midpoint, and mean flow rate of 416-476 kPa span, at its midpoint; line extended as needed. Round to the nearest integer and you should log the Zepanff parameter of 182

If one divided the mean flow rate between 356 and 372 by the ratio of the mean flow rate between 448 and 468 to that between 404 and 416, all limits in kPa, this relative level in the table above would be 62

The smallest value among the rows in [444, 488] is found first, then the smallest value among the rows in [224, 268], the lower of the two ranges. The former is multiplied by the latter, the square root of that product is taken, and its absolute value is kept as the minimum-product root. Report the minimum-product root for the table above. 107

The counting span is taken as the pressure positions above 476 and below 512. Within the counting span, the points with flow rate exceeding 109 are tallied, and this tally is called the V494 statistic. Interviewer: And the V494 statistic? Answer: 8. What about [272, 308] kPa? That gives 6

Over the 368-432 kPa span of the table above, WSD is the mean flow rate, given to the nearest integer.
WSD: 93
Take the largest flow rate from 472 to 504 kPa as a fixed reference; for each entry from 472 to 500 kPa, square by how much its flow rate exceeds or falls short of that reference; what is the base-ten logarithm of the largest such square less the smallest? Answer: 1.3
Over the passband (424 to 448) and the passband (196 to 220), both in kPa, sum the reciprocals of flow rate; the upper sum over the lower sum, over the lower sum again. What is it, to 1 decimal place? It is 20.2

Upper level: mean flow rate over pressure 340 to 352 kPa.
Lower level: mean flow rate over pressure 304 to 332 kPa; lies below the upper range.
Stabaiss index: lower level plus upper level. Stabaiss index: 218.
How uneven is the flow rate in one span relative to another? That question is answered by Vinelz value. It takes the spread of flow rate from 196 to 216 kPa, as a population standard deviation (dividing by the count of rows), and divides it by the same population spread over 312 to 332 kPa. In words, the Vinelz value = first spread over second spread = 1.3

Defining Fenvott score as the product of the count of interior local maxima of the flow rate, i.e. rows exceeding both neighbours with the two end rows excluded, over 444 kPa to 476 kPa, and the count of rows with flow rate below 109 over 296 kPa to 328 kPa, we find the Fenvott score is 12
